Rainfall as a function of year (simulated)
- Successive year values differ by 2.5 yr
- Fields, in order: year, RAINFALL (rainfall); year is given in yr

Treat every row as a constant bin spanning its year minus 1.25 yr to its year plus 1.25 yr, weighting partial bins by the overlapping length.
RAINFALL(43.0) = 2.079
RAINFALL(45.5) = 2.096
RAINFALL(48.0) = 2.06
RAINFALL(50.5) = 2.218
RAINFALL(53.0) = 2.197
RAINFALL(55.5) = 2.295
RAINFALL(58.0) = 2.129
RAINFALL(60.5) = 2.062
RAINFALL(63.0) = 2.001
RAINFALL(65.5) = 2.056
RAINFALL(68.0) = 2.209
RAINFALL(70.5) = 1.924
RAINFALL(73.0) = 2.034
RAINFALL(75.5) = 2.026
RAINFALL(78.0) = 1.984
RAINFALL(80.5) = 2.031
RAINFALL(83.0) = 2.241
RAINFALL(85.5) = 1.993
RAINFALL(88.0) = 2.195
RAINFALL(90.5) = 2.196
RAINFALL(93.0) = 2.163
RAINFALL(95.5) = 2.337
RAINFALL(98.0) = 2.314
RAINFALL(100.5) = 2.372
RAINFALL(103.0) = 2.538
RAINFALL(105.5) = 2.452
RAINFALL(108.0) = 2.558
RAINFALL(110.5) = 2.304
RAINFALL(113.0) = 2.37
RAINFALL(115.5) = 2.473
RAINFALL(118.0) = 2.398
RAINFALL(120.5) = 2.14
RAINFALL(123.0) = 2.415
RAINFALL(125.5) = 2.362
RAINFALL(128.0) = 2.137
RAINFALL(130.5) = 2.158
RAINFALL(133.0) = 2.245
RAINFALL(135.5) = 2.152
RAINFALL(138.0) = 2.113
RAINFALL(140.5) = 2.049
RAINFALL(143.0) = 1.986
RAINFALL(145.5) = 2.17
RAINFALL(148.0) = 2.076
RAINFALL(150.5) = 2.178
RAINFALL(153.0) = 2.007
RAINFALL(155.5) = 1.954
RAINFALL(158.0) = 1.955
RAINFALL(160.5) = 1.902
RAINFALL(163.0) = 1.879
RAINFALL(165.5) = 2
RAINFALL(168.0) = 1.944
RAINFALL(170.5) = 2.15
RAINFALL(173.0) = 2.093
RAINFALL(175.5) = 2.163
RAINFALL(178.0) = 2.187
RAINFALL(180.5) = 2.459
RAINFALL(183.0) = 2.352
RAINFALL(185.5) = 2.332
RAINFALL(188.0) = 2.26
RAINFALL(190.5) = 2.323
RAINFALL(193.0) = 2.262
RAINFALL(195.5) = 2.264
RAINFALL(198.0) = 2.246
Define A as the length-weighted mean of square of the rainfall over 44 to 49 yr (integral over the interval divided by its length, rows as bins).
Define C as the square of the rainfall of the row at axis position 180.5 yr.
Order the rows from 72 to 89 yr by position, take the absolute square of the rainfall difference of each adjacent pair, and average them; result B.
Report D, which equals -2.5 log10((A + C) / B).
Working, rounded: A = 4.3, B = 0.53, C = 6.0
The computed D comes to -3.23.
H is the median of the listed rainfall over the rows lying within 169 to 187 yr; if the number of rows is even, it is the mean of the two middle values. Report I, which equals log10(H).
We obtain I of 0.34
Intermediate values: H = 2.2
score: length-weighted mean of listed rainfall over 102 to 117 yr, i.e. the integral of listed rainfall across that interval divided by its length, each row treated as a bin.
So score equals 2.4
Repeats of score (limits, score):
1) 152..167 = 1.9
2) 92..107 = 2.4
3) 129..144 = 2.1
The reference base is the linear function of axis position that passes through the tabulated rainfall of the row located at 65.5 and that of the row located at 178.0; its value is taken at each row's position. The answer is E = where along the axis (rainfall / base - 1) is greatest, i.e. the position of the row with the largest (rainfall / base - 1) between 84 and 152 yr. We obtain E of 108.0 yr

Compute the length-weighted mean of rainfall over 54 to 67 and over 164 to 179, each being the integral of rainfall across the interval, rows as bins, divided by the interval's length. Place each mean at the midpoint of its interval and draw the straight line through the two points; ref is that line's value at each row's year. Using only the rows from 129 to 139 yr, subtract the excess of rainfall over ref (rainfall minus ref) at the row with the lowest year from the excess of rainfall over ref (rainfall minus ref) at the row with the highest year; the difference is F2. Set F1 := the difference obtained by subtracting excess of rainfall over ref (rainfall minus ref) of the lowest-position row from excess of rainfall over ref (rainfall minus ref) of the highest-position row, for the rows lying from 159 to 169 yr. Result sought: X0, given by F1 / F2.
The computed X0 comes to -1.0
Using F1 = 0.04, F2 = -0.04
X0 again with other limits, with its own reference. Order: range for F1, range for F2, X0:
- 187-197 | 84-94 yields 0.0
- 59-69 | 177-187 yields 1.0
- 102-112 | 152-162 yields 2.3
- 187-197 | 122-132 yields 0.0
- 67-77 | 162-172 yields -0.7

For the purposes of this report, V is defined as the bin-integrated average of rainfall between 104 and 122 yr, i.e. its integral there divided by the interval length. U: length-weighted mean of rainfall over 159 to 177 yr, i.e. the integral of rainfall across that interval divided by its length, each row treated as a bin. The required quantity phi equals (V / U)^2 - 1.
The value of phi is 0.40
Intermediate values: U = 2.02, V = 2.39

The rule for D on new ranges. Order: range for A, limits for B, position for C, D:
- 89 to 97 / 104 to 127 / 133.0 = -2.89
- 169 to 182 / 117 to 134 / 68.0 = -2.87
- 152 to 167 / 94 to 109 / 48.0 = -3.18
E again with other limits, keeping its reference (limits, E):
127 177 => 133.0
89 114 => 108.0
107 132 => 108.0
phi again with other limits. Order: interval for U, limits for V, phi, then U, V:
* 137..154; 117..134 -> 0.18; 2.08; 2.26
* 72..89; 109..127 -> 0.29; 2.07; 2.35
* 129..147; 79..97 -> 0.04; 2.12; 2.16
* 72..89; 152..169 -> -0.12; 2.07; 1.95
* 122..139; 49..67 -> -0.08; 2.22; 2.14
